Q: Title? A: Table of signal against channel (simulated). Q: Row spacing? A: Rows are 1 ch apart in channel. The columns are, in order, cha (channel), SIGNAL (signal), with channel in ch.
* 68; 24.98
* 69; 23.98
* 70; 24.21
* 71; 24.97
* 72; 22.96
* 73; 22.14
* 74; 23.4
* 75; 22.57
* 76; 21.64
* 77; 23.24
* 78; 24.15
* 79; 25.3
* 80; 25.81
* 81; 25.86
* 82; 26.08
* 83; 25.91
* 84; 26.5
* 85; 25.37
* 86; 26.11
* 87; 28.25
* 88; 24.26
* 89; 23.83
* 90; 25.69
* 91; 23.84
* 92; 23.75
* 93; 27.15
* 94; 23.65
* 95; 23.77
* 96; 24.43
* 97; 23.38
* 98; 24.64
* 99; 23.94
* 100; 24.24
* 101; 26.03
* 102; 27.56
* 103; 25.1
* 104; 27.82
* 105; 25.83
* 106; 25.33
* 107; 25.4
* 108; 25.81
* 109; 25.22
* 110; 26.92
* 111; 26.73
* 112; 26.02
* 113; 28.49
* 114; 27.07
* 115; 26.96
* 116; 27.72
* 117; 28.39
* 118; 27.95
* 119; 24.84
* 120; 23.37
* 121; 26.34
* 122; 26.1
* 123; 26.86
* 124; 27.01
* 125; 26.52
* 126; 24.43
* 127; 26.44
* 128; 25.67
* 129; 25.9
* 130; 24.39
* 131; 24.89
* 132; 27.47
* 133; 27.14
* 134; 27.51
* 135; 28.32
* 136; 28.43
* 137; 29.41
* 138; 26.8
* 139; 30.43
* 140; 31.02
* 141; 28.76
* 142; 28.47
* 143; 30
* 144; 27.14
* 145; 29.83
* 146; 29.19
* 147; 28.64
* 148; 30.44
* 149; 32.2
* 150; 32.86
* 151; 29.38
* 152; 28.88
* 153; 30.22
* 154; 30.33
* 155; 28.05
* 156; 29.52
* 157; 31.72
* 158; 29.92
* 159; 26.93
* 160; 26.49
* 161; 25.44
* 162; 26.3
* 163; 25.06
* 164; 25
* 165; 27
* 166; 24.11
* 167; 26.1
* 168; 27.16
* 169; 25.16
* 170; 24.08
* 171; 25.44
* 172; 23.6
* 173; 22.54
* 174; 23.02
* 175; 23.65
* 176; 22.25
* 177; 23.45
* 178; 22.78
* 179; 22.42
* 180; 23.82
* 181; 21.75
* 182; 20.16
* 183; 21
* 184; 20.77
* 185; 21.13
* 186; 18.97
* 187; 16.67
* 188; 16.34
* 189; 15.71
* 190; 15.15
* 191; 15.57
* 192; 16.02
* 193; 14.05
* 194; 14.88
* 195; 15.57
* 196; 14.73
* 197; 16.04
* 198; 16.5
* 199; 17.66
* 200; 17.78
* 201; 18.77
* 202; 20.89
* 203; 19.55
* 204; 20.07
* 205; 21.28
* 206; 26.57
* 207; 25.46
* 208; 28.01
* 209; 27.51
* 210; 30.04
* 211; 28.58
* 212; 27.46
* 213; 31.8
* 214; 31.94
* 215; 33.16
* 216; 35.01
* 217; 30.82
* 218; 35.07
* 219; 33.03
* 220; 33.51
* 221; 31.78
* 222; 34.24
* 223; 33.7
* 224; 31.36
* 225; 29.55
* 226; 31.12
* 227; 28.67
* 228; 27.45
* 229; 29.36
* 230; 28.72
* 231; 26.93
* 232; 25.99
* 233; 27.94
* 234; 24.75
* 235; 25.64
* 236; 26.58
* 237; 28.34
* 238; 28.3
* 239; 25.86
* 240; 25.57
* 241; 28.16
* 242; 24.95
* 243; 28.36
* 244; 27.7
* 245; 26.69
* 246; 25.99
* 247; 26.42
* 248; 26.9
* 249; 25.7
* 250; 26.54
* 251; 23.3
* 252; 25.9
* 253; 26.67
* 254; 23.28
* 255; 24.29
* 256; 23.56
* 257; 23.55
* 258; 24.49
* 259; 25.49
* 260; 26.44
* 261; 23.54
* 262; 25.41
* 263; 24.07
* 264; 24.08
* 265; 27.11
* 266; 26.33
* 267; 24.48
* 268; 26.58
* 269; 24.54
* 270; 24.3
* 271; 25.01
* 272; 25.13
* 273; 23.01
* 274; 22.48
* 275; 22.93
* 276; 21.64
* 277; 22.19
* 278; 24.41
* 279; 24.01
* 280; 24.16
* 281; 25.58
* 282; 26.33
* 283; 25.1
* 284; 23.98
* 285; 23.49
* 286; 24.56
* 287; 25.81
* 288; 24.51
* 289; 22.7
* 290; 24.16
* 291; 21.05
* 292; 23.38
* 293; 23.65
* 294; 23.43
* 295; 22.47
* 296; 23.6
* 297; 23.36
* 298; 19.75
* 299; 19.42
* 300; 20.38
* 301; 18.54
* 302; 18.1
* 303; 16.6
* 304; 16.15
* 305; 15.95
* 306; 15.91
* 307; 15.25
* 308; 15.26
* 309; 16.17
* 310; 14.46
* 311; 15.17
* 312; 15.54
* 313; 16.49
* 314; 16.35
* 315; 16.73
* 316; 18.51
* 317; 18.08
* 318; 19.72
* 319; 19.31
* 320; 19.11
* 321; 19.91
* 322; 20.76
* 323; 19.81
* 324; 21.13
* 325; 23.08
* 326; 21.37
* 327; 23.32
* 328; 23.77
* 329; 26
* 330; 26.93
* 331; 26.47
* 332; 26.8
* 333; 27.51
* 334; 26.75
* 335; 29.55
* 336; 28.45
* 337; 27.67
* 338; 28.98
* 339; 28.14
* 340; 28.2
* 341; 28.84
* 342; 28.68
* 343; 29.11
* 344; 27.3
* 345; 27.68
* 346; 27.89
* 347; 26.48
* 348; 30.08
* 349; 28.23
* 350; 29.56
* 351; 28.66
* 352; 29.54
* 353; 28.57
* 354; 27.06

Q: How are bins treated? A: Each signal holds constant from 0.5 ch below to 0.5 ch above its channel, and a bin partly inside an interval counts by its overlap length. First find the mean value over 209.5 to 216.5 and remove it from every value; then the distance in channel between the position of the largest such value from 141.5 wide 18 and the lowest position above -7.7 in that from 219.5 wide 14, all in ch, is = 63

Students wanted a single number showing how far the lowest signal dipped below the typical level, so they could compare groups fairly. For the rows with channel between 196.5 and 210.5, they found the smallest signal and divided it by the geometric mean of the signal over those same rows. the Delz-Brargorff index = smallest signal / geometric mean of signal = 0.75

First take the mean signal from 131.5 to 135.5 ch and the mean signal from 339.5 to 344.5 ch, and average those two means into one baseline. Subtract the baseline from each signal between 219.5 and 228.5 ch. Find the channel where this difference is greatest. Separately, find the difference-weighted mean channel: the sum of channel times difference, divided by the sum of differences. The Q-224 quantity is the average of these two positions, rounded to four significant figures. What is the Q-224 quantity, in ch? 222.2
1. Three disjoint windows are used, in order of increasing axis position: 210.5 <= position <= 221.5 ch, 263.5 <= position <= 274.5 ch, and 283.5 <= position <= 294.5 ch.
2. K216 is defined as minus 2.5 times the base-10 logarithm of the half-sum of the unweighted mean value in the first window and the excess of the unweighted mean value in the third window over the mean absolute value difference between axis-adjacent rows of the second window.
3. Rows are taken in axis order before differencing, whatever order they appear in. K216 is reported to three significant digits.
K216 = -3.59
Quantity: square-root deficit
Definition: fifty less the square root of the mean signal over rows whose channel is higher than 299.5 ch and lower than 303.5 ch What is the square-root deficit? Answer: 45.7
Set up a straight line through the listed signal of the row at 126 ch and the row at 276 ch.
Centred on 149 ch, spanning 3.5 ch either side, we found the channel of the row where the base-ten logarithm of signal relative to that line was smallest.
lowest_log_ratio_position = 147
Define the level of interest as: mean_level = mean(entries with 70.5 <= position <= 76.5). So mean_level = 23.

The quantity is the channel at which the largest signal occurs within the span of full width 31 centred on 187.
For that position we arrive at 180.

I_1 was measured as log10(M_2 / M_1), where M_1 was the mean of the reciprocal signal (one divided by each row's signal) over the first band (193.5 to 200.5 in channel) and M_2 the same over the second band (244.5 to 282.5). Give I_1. -0.19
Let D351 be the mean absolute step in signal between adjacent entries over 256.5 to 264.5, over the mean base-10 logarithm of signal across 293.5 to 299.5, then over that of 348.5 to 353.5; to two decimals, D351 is 0.66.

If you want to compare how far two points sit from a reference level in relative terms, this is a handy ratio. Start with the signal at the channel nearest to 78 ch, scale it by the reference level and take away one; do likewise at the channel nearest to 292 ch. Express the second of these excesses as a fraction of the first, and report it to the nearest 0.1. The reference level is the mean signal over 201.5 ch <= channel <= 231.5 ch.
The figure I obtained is 1.2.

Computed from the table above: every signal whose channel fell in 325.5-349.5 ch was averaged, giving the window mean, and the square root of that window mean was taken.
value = 5.22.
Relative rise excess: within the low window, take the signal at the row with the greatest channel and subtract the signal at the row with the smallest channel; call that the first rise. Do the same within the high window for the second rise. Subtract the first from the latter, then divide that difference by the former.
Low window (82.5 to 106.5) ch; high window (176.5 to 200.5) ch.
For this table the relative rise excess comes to 8.8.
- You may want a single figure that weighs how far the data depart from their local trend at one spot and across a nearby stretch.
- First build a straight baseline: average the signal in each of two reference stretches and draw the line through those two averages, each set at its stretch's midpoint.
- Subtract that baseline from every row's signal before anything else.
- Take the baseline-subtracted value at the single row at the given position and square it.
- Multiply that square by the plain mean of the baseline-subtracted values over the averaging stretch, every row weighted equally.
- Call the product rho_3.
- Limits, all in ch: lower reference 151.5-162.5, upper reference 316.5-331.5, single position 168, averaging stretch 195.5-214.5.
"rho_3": -3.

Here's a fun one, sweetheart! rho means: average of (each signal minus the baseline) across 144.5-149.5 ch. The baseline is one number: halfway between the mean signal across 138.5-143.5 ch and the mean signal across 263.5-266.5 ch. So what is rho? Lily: 2.3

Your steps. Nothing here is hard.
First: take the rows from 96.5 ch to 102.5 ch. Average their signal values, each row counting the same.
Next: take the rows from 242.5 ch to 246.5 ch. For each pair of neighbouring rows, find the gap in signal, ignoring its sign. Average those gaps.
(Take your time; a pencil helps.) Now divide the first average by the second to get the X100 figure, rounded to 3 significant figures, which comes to 31.6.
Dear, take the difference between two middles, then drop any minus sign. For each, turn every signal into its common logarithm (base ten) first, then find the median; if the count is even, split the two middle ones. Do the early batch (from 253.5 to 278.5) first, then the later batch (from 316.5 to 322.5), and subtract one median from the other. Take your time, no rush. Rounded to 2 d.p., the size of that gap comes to 0.10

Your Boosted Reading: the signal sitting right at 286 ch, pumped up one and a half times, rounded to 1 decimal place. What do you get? 36.8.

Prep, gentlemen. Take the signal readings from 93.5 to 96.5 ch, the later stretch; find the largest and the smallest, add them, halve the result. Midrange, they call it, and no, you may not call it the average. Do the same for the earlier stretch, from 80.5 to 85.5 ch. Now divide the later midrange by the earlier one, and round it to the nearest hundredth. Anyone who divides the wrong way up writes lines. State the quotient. 0.93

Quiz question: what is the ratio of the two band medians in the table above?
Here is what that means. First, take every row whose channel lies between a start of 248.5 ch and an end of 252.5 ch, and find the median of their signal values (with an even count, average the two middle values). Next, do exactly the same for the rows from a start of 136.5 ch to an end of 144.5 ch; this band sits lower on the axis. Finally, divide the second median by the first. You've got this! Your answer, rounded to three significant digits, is 1.13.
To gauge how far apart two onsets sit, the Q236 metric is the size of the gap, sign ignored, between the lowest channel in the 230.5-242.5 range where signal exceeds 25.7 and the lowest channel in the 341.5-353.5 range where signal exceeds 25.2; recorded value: 111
